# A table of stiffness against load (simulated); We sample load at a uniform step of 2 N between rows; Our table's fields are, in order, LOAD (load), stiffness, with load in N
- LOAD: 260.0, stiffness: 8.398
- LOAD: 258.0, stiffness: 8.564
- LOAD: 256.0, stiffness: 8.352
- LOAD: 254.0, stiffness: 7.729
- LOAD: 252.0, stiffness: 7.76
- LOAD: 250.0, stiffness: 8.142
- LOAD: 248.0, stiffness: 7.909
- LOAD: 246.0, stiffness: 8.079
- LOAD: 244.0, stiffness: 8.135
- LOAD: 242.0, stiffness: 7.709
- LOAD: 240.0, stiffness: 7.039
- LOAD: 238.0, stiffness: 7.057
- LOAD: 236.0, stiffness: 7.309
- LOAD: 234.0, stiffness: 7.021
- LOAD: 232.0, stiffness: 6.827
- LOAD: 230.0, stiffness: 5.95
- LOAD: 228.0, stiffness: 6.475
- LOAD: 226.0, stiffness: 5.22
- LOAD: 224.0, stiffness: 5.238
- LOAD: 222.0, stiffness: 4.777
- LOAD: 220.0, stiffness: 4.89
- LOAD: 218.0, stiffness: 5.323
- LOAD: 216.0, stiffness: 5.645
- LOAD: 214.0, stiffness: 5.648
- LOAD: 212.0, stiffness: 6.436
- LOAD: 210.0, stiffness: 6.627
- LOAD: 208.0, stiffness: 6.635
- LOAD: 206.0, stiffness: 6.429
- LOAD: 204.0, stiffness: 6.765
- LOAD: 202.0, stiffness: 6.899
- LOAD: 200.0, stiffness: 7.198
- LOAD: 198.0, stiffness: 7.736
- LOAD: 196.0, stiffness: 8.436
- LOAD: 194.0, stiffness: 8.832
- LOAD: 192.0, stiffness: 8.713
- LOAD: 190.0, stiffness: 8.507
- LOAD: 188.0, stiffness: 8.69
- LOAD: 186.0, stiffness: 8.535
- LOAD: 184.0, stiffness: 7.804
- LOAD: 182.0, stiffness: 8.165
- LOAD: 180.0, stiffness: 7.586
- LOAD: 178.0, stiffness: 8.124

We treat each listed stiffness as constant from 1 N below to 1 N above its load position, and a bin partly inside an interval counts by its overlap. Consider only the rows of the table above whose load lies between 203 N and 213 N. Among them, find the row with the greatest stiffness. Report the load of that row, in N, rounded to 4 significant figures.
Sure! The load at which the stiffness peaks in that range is 204.0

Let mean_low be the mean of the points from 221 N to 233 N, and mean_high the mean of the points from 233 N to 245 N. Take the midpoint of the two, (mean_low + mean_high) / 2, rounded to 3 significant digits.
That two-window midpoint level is 6.56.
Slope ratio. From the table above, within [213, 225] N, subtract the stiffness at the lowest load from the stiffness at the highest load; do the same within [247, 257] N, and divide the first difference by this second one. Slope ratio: -0.9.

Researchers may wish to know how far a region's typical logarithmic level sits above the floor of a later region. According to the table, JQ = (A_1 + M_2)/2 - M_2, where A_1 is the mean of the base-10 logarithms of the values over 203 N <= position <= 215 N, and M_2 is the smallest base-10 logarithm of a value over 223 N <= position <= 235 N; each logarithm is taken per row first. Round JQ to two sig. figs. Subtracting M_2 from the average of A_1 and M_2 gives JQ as 0.045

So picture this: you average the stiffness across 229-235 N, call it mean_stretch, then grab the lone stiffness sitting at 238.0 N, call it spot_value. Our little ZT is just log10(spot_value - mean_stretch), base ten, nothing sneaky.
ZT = -0.34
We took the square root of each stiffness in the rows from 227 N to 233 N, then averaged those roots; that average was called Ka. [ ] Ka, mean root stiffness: 2.53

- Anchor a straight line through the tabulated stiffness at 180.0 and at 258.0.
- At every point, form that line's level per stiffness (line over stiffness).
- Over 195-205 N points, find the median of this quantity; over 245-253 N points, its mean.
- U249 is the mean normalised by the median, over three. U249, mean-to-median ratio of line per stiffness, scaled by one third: 0.325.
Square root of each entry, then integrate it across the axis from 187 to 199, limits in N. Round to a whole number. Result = 35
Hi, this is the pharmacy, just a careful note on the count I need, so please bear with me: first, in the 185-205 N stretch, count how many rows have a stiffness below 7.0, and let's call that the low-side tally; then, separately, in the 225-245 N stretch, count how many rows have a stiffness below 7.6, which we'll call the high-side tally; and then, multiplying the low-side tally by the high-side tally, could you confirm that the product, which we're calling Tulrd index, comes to 16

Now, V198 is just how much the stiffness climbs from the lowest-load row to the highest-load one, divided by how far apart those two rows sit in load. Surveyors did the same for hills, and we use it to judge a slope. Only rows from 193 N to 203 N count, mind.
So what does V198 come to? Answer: -0.24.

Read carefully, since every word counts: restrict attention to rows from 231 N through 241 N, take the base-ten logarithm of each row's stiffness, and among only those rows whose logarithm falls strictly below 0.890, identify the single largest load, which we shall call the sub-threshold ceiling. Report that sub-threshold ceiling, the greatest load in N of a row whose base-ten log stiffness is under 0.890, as 240.0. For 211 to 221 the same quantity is 220.0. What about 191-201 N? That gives 200.0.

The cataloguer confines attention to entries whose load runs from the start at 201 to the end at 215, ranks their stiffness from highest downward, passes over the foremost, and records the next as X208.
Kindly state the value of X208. 6.765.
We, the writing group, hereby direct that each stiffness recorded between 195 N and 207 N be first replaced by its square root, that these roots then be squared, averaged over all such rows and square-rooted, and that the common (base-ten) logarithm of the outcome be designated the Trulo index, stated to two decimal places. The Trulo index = 0.43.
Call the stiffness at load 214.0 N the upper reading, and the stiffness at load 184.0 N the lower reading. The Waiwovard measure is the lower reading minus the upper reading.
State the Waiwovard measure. 2.2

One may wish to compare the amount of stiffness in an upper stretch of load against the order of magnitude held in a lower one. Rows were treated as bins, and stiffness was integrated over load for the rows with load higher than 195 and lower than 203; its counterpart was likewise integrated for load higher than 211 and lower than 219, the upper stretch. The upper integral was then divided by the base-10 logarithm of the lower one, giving 25.9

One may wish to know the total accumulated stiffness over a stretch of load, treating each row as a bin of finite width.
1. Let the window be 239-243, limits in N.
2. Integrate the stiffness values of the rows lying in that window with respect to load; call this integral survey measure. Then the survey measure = 29.5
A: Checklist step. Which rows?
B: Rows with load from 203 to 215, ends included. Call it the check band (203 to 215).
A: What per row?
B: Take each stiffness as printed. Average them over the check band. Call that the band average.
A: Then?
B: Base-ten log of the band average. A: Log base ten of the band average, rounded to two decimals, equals 0.81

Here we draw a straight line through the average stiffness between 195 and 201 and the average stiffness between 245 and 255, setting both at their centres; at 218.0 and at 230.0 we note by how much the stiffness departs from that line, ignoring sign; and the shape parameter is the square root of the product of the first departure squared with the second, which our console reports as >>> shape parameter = 3.5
